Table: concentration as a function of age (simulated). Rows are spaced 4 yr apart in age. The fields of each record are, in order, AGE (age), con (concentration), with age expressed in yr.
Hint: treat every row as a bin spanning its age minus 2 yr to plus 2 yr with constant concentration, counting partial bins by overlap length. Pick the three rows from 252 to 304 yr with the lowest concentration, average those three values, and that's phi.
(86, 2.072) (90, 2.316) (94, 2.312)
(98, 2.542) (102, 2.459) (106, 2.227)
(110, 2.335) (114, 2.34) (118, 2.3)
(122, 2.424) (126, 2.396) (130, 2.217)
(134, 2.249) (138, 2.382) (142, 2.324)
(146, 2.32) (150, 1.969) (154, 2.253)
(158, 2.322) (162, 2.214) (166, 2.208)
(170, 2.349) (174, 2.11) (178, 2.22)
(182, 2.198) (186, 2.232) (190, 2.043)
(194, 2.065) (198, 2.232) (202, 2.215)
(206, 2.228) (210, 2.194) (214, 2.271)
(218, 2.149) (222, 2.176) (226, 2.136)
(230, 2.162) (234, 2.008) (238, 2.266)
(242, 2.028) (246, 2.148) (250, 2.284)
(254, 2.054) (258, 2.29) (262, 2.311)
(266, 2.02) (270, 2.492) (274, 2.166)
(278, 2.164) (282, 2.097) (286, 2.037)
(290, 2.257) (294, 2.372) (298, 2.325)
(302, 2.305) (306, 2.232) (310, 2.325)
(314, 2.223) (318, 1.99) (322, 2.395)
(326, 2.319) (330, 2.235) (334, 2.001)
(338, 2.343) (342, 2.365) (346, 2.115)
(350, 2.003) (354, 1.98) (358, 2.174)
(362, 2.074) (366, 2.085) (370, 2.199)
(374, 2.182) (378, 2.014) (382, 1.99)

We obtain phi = 2.04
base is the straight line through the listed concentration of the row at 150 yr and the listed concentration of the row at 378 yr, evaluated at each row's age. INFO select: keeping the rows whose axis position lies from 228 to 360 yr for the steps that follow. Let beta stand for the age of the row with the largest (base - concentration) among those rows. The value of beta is 354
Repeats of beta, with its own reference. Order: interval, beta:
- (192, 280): 234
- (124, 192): 150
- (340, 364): 354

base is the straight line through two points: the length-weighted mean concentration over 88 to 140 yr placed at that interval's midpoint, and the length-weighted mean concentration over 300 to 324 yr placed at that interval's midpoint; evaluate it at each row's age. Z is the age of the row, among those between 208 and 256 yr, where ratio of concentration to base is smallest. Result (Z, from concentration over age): 234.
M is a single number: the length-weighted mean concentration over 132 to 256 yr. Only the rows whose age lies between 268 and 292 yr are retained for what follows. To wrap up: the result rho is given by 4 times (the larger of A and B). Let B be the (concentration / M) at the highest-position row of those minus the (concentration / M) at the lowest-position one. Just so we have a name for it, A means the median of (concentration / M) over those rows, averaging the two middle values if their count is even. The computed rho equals 3.95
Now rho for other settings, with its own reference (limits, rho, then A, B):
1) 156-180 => 4.04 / 1.01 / -0.046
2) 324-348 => 4.15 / 1.04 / -0.093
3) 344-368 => 3.79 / 0.95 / -0.014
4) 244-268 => 4.04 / 1.01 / -0.058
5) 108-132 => 4.26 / 1.07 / -0.054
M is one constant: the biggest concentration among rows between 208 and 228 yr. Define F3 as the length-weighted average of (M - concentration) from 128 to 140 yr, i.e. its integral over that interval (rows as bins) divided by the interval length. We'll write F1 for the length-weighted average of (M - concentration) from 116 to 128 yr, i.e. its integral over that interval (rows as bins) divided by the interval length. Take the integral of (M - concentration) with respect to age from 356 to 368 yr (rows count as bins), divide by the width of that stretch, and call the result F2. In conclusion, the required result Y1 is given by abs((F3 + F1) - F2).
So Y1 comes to 0.27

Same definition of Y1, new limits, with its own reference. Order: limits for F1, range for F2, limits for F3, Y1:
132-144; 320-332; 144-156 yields 0.09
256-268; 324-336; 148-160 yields 0.07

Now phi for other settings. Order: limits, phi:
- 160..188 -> 2.17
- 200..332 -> 2.01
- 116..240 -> 2.01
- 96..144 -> 2.23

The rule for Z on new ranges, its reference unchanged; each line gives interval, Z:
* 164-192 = 190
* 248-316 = 266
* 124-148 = 130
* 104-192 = 150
